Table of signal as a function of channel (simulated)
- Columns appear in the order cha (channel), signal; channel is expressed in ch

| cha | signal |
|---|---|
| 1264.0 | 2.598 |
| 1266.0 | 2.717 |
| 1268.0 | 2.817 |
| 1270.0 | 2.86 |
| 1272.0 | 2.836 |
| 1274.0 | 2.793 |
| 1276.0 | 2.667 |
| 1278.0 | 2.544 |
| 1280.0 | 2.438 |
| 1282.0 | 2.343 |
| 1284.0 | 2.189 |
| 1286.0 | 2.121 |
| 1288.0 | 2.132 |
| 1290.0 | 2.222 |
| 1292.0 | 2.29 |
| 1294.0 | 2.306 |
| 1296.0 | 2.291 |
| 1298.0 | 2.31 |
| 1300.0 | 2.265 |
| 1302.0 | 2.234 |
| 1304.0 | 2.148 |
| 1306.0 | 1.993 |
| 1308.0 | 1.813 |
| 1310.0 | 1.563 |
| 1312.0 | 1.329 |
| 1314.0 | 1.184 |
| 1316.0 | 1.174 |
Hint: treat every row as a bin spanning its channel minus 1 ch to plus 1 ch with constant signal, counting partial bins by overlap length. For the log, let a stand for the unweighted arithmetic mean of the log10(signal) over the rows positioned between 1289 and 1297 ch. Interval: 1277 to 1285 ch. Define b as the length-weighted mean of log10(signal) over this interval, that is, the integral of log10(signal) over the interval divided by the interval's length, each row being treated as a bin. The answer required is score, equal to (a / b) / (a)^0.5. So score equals 1.6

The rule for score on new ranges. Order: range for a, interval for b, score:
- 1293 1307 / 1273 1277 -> 1.3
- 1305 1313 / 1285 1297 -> 1.3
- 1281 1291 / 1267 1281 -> 1.4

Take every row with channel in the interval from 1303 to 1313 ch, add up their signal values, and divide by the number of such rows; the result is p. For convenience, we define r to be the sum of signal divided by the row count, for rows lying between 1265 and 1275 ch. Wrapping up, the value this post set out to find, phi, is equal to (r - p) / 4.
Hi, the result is 0.26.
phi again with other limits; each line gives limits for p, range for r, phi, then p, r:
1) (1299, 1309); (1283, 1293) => 0.03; 2.09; 2.2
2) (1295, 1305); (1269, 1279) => 0.12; 2.25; 2.7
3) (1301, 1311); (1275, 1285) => 0.12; 1.95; 2.4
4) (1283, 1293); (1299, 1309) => -0.03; 2.19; 2.1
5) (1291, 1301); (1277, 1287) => 0.01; 2.29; 2.3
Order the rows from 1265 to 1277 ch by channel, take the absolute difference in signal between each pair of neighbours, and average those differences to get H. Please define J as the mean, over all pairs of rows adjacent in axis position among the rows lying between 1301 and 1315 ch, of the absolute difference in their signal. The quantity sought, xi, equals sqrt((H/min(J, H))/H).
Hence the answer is 3.86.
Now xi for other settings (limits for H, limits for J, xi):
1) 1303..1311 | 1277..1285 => 2.91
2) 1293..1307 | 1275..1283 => 4.13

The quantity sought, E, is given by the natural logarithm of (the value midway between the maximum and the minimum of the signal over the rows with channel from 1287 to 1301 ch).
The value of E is 0.80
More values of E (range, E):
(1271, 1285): 0.92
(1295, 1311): 0.66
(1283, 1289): 0.77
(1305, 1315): 0.46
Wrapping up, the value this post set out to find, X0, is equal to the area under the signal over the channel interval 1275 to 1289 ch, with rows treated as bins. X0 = 33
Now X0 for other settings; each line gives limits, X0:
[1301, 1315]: 25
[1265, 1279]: 38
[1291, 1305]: 32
